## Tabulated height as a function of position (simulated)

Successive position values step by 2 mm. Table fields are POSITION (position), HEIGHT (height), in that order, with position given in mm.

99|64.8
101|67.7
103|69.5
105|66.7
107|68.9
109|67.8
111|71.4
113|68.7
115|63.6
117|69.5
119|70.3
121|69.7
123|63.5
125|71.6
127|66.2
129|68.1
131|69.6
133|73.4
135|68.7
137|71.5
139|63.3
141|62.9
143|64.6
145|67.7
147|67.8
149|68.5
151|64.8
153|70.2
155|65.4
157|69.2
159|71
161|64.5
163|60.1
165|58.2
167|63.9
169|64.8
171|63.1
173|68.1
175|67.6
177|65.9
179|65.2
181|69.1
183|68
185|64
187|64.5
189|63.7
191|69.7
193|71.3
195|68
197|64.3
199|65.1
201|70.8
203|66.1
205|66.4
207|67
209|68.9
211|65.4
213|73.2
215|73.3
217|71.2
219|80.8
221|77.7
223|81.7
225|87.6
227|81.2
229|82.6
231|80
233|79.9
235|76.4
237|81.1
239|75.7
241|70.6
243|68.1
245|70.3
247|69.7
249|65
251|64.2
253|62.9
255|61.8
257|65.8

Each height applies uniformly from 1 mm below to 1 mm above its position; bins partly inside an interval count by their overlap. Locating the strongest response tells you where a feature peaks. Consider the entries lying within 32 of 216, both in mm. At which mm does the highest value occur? 225 mm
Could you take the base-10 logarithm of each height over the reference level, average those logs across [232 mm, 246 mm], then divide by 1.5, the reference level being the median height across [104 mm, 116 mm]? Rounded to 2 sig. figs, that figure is 0.025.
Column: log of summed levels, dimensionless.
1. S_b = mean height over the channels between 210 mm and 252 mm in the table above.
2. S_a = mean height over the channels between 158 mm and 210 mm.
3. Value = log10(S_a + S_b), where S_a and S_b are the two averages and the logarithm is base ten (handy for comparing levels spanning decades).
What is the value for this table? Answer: 2.15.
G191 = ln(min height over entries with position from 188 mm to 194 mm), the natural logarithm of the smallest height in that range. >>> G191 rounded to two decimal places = 4.15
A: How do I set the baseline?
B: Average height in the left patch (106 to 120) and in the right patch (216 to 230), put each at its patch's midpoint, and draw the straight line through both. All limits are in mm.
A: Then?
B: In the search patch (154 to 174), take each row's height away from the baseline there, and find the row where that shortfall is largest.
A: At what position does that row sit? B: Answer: 165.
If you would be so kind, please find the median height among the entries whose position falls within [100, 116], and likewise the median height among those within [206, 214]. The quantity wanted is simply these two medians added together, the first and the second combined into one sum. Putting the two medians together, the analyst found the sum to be 136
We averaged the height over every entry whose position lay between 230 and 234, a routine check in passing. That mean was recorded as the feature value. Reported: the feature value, 80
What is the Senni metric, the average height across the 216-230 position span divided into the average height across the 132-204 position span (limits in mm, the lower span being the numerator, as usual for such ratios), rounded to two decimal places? 0.83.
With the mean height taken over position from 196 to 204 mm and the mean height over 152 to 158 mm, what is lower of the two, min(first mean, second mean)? 66.6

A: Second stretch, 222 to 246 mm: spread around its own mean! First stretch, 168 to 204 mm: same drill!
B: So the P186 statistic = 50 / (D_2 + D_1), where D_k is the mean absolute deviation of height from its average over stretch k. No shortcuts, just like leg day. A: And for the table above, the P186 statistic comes 7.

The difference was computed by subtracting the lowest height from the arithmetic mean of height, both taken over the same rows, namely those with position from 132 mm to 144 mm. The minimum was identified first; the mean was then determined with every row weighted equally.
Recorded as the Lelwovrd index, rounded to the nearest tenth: 4.5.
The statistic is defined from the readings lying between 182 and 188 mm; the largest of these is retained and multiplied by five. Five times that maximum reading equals 340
